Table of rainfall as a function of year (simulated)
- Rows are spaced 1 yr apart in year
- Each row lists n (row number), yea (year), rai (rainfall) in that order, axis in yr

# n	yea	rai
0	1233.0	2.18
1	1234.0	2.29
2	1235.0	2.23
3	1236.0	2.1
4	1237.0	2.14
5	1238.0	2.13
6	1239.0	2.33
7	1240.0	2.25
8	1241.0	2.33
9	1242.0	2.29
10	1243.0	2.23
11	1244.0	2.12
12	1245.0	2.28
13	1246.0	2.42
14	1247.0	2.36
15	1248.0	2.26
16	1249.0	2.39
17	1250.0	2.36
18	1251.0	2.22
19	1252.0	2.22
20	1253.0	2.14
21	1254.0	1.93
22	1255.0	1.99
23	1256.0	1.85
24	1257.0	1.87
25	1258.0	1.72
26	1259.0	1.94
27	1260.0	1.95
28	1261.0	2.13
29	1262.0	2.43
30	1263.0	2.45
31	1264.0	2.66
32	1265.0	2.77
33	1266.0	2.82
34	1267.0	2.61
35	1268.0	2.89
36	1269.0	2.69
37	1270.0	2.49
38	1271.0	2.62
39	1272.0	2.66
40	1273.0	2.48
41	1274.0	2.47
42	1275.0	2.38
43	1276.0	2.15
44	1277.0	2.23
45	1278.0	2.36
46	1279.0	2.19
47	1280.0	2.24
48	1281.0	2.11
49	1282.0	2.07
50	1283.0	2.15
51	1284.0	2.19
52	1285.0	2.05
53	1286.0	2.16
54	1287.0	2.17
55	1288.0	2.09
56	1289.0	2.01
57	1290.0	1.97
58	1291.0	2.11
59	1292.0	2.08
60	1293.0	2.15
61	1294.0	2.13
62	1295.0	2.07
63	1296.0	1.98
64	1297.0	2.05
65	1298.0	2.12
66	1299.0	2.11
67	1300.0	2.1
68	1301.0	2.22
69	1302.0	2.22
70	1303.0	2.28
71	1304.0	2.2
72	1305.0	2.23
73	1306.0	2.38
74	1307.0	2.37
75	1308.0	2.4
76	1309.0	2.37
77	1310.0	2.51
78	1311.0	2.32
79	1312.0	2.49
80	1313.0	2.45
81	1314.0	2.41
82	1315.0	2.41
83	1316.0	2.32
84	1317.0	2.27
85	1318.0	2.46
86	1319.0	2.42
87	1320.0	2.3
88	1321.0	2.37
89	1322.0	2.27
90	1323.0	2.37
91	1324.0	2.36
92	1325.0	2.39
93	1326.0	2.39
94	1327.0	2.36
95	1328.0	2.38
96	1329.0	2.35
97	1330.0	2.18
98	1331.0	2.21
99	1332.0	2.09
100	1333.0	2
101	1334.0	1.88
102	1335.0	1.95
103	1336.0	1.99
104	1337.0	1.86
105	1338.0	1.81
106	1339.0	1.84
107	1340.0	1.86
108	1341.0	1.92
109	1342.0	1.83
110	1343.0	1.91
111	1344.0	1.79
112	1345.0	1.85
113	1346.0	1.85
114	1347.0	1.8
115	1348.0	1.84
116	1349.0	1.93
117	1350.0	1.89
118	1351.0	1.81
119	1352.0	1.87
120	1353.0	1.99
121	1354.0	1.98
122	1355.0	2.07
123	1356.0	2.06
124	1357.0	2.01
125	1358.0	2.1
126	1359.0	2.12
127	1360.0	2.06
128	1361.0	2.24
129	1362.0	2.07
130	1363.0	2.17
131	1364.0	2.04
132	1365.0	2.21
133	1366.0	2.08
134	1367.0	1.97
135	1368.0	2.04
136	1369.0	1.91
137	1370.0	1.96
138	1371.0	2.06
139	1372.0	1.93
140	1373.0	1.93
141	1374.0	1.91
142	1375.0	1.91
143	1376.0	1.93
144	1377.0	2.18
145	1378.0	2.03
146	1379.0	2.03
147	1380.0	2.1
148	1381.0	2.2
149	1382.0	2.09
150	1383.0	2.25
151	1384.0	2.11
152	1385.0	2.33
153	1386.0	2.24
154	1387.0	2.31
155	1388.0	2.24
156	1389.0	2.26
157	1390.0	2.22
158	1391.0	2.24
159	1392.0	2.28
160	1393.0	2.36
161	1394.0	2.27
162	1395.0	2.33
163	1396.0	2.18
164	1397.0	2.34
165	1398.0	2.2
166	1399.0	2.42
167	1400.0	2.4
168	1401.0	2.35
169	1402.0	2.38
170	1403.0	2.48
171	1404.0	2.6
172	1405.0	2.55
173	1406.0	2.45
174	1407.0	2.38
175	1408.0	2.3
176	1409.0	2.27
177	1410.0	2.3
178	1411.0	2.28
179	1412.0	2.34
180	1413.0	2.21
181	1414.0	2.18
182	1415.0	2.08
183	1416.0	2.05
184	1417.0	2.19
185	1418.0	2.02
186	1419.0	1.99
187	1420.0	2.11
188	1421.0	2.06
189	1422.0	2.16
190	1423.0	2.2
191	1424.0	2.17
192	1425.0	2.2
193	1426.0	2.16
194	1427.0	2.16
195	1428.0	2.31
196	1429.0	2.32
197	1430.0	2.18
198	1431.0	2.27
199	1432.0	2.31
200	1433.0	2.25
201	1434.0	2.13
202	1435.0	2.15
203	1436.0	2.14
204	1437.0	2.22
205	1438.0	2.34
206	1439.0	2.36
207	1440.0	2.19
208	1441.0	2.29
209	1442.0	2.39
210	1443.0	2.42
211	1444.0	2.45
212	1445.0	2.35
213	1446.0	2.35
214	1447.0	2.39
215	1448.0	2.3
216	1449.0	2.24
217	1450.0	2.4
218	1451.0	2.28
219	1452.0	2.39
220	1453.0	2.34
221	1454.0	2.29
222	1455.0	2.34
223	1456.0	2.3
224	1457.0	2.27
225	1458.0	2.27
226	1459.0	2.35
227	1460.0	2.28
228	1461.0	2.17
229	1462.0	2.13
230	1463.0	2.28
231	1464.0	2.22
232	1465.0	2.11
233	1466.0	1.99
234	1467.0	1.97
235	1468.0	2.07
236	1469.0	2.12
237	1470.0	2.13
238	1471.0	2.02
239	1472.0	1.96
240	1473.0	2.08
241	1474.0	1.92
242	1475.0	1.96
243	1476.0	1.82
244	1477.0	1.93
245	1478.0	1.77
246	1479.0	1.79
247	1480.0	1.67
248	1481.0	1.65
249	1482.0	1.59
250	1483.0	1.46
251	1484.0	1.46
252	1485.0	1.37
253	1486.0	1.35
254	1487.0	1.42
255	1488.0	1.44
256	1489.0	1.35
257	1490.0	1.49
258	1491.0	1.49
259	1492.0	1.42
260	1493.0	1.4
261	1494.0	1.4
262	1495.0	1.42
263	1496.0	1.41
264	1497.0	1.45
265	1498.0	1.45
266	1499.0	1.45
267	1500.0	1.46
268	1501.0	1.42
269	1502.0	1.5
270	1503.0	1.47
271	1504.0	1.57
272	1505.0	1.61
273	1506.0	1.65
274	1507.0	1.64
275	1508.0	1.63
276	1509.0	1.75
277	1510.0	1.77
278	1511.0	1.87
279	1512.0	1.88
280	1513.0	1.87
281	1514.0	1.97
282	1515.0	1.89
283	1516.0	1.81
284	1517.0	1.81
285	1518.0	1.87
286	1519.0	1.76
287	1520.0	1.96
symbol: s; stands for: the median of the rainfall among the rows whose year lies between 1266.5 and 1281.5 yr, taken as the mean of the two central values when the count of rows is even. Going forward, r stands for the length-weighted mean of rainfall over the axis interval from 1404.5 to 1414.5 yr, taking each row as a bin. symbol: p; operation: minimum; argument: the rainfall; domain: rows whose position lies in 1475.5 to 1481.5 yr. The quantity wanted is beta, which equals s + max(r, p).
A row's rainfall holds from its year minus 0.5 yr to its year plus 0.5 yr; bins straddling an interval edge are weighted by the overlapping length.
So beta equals 4.80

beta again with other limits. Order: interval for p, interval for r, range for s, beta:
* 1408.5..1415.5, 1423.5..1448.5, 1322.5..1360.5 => 4.26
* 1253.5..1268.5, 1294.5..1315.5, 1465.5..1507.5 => 3.81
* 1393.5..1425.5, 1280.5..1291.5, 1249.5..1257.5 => 4.16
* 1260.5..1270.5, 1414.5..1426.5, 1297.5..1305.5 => 4.34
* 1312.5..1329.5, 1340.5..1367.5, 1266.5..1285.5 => 4.63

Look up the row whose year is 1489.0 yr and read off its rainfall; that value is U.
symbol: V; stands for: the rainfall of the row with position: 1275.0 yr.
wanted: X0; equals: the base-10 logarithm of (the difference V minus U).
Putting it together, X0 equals 0.0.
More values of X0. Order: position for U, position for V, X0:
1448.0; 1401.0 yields -1.3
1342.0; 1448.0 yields -0.3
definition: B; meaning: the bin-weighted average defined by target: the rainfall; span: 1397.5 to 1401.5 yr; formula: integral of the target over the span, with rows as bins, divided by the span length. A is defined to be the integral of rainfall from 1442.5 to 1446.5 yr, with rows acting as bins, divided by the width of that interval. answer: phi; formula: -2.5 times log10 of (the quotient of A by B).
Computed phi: -0.02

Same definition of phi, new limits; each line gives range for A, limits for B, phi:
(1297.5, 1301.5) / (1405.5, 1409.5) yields 0.10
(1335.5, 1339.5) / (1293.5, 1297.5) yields 0.10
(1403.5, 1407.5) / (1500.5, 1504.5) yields -0.56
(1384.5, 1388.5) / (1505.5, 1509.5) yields -0.34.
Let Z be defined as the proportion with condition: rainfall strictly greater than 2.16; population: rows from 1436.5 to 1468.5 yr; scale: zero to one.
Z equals 0.84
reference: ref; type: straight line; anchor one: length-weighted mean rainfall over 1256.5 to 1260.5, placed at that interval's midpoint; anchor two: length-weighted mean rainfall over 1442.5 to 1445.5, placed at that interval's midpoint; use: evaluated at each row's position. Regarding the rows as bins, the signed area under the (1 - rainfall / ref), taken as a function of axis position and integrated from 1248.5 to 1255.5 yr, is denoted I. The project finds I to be -1.2 yr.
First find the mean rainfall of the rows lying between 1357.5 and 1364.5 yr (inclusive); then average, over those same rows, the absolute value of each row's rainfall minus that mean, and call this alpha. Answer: 0.053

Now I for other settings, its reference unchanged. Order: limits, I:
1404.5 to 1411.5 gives -0.2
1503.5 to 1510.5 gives 2.5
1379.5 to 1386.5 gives 0.1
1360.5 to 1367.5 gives 0.2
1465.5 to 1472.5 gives 1.2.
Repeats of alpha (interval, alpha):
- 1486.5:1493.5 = 0.037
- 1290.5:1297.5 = 0.042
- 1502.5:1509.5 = 0.058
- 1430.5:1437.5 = 0.060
